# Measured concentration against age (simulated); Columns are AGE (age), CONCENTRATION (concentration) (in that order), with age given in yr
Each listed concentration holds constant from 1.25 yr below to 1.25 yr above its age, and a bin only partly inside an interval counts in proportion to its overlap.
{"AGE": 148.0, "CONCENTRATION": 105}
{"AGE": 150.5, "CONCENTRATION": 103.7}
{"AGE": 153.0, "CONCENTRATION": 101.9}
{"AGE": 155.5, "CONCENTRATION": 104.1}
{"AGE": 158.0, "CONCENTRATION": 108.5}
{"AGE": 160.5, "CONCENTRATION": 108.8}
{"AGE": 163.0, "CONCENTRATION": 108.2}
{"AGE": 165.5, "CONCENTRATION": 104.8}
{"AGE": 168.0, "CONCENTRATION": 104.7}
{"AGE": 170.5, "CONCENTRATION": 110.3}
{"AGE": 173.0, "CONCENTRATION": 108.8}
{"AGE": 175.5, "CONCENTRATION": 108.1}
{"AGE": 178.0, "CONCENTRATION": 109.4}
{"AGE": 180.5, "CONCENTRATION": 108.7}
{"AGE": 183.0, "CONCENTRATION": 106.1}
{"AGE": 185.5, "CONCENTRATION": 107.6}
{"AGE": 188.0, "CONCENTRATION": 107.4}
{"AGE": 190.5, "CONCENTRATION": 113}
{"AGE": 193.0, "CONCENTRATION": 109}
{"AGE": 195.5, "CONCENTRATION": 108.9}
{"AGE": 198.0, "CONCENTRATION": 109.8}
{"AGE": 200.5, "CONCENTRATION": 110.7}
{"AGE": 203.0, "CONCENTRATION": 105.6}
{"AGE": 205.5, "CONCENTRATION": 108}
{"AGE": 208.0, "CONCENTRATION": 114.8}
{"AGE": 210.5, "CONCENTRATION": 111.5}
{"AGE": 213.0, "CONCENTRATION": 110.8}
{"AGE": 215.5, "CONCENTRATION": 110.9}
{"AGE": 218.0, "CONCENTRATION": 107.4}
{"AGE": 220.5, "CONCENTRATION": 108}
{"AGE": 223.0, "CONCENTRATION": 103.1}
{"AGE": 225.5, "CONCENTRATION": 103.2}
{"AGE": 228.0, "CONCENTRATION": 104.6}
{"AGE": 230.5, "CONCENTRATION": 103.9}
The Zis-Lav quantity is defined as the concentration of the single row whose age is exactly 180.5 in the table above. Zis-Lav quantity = 108.7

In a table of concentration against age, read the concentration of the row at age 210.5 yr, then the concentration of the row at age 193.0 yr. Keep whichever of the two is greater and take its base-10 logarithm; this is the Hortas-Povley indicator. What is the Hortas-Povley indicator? 2.05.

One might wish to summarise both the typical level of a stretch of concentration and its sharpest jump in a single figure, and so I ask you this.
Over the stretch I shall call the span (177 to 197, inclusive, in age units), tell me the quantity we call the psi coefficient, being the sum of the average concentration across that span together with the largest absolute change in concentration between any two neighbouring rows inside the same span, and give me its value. 114.4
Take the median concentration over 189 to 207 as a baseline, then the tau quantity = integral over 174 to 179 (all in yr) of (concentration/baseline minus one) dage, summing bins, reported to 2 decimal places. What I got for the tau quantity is -0.01 yr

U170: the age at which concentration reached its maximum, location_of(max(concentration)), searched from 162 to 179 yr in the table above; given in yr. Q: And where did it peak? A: 170.5 yr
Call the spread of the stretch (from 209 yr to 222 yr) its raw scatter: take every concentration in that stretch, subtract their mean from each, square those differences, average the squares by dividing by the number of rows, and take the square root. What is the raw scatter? 1.68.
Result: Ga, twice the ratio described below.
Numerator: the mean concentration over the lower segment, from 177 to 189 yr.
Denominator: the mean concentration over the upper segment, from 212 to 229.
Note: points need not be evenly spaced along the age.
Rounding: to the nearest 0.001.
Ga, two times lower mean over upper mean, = 2.018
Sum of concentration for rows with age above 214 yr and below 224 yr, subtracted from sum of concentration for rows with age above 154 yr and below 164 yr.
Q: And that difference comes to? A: 0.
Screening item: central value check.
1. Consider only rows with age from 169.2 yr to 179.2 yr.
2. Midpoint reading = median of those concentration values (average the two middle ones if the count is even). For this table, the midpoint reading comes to 109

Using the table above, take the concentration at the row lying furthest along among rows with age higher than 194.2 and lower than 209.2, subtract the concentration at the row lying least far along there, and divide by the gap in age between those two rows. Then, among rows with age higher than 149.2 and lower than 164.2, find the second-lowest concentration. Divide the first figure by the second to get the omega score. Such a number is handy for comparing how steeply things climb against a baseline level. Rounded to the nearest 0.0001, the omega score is 0.0046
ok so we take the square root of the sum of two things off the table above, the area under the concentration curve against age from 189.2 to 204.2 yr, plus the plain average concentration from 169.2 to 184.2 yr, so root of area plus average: 41.8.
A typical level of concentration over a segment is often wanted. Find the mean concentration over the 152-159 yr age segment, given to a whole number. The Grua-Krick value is 105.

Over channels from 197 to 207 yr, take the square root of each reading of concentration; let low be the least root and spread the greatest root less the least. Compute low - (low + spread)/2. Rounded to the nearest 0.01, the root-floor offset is 5.02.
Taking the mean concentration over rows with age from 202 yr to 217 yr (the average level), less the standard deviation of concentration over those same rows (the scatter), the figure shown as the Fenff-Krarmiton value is 107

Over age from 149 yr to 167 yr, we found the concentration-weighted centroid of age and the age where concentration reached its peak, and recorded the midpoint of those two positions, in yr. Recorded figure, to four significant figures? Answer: 159.3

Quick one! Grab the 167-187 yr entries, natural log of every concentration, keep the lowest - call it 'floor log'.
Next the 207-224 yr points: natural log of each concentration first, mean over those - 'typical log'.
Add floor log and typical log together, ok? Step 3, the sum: 9.35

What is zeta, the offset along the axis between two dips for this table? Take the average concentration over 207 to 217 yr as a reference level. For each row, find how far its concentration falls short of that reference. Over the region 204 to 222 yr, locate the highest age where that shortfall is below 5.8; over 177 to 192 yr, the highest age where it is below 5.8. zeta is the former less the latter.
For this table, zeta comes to 30.0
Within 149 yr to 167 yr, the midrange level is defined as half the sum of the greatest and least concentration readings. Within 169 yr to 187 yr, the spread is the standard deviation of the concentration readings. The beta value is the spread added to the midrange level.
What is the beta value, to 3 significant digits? 107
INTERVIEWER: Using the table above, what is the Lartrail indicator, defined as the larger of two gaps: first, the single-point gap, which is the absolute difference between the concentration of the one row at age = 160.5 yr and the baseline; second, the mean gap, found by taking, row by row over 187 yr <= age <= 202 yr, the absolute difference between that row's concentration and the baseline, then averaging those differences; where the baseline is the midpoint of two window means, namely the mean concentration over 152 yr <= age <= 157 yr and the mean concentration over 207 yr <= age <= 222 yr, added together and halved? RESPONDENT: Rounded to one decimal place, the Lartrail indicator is 3.0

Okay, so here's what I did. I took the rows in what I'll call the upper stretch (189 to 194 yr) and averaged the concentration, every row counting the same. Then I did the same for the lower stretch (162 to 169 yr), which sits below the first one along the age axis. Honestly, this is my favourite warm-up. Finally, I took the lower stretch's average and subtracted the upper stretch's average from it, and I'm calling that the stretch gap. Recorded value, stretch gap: -5.1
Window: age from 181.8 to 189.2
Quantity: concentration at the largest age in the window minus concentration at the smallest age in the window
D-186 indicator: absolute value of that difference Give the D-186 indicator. 1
